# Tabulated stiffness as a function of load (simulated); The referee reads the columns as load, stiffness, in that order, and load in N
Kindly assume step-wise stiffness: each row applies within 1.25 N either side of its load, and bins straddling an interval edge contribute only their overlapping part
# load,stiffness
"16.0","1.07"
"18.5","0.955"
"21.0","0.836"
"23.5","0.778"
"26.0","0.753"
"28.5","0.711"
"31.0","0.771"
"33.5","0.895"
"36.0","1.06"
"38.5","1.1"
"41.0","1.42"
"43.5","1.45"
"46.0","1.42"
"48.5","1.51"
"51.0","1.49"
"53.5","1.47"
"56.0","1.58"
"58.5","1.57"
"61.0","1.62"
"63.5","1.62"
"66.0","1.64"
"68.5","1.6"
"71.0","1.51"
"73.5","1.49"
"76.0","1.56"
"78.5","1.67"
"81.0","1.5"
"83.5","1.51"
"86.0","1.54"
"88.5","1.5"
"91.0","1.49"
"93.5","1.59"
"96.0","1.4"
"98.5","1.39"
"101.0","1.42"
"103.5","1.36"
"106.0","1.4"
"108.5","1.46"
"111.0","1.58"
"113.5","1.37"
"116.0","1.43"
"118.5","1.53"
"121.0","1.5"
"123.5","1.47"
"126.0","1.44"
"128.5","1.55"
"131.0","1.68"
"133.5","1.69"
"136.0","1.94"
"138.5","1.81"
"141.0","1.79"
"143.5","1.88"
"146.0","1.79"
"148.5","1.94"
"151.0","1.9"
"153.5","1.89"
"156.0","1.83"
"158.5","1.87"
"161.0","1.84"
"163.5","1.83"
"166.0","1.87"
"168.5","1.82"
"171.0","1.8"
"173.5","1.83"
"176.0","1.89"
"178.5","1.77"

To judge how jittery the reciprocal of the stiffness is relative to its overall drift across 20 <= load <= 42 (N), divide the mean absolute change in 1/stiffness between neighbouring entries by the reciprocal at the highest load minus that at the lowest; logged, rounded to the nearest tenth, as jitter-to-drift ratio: -0.2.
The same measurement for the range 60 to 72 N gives 0.3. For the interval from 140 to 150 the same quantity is -0.7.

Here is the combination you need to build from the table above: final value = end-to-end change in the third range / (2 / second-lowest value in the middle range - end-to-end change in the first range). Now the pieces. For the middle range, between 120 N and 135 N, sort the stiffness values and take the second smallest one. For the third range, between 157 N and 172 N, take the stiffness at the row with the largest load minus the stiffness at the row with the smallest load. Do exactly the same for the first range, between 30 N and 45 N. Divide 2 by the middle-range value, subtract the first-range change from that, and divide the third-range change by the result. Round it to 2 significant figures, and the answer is -0.10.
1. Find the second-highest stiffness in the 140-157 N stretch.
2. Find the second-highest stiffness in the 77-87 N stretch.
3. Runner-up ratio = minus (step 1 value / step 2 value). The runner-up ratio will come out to -1.23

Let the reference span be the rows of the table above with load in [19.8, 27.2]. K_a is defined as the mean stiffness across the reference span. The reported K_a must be 0.79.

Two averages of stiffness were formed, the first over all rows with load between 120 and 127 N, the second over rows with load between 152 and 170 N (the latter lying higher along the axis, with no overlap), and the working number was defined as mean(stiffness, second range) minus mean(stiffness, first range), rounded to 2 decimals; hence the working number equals 0.38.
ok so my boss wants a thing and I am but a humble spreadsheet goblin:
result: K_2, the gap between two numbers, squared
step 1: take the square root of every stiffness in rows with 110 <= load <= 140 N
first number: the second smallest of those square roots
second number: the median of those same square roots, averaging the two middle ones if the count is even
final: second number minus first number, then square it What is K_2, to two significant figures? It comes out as 0.0020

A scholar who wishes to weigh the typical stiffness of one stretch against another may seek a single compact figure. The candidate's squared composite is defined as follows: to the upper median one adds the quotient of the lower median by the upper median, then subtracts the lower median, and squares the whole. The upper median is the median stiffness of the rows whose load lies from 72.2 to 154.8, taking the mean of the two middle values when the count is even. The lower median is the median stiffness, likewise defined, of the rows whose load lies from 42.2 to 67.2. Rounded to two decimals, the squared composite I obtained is 0.99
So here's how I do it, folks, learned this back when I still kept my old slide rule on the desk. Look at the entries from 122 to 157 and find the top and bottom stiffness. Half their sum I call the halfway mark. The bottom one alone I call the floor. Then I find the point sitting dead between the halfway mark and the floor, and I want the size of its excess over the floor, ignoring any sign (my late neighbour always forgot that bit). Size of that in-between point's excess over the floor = 0.125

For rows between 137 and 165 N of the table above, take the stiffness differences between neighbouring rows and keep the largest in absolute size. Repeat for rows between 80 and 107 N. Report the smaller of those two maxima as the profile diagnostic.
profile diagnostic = 0.150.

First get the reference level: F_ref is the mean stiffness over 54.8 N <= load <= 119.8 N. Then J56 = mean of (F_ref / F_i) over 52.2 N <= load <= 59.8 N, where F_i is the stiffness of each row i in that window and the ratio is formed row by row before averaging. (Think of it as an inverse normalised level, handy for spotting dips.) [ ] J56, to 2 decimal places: 0.98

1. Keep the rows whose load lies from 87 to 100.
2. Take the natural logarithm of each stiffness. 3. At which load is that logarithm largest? 93.5 N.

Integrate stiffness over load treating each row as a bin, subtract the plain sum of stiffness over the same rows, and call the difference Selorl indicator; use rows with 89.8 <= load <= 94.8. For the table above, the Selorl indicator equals 4.62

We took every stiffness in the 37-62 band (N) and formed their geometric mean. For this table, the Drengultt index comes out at 1.46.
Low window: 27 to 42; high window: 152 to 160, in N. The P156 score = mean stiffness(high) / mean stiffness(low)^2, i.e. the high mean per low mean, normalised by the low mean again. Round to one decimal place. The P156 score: 1.9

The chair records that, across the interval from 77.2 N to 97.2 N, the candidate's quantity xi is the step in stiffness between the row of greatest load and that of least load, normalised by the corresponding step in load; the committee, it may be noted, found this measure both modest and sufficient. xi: -0.015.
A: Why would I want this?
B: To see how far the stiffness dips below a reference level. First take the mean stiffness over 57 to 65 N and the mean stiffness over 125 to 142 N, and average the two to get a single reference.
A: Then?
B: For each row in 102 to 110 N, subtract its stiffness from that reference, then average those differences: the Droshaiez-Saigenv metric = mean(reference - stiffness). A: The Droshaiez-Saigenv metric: 0.24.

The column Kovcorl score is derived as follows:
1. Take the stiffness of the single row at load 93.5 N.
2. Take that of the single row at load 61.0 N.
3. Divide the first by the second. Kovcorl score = 1.0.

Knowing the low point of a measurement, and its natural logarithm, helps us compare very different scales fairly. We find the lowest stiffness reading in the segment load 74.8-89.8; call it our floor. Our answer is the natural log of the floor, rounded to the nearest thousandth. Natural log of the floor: 0.405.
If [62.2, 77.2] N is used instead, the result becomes 0.399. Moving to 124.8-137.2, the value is 0.365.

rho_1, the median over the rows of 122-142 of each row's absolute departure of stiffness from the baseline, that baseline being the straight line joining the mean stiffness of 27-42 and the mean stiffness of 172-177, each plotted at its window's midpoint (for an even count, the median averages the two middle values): 0.10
